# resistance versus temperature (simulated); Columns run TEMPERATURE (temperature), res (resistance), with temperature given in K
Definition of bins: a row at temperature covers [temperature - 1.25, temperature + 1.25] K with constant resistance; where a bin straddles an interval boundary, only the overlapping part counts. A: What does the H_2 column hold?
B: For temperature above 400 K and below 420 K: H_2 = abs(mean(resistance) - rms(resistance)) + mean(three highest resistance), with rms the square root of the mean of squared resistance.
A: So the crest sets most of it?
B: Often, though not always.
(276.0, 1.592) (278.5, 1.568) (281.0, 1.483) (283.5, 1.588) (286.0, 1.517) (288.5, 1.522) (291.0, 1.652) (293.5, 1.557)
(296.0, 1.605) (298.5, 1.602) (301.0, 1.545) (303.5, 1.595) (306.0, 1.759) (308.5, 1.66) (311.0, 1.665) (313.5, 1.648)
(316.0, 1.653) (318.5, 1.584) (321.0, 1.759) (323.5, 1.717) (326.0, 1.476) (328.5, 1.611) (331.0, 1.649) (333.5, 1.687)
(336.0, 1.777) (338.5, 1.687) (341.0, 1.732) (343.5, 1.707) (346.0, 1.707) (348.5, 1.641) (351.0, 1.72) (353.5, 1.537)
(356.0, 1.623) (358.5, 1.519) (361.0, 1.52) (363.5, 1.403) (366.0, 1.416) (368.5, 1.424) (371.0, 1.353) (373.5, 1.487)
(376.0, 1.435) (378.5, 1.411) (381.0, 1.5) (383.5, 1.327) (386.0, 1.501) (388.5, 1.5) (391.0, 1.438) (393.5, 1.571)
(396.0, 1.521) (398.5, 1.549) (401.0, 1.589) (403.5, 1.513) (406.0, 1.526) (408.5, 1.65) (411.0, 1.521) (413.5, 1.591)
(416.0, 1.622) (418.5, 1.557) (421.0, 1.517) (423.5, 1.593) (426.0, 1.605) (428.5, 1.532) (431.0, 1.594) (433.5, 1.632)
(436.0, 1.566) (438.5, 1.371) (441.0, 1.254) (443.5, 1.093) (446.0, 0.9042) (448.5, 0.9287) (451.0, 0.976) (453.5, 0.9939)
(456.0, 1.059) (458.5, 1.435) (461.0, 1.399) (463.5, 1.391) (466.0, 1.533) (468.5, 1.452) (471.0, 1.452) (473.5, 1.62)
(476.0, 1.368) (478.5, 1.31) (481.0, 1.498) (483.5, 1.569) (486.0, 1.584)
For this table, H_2 1.62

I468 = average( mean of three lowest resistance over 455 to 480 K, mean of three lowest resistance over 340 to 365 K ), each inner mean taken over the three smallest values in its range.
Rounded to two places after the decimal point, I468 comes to 1.36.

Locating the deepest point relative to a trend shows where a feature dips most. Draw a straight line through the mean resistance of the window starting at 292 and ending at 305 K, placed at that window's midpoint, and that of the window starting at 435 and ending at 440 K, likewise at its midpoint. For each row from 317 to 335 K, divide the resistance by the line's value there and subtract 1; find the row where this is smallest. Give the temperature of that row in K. 326.0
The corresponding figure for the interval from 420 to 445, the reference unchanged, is 443.5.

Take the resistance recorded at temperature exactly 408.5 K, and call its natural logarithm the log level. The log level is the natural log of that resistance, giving 0.501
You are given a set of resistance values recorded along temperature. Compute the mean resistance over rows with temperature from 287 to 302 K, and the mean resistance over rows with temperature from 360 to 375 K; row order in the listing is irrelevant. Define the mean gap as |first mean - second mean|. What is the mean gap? 0.15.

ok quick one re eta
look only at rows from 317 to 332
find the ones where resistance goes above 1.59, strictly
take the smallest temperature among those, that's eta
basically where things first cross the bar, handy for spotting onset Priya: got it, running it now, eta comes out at 321.0 K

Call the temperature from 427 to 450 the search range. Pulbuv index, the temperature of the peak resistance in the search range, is 433.5 K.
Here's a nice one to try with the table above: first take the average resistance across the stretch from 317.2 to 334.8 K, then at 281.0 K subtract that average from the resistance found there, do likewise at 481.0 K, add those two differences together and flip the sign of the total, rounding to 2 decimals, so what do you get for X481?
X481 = 0.30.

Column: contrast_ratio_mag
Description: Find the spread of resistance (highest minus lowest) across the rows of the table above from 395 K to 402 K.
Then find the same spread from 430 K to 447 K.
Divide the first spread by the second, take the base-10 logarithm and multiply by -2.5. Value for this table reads 2.6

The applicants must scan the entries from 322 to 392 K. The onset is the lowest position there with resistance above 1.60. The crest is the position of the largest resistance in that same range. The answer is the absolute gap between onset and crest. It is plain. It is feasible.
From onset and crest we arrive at 12.5 K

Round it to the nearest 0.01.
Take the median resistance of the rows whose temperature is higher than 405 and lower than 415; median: 1.56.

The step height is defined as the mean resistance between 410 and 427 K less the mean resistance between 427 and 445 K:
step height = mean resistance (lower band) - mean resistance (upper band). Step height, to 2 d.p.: 0.14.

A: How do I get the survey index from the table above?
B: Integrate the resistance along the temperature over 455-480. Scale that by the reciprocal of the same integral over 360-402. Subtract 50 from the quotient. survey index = -49.4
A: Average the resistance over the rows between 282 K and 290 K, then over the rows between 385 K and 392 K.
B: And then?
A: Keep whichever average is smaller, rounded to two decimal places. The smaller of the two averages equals 1.48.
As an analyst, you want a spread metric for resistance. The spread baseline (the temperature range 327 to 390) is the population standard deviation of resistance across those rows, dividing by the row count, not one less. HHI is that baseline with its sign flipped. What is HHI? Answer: -0.13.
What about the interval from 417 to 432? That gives -0.03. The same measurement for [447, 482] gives -0.22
